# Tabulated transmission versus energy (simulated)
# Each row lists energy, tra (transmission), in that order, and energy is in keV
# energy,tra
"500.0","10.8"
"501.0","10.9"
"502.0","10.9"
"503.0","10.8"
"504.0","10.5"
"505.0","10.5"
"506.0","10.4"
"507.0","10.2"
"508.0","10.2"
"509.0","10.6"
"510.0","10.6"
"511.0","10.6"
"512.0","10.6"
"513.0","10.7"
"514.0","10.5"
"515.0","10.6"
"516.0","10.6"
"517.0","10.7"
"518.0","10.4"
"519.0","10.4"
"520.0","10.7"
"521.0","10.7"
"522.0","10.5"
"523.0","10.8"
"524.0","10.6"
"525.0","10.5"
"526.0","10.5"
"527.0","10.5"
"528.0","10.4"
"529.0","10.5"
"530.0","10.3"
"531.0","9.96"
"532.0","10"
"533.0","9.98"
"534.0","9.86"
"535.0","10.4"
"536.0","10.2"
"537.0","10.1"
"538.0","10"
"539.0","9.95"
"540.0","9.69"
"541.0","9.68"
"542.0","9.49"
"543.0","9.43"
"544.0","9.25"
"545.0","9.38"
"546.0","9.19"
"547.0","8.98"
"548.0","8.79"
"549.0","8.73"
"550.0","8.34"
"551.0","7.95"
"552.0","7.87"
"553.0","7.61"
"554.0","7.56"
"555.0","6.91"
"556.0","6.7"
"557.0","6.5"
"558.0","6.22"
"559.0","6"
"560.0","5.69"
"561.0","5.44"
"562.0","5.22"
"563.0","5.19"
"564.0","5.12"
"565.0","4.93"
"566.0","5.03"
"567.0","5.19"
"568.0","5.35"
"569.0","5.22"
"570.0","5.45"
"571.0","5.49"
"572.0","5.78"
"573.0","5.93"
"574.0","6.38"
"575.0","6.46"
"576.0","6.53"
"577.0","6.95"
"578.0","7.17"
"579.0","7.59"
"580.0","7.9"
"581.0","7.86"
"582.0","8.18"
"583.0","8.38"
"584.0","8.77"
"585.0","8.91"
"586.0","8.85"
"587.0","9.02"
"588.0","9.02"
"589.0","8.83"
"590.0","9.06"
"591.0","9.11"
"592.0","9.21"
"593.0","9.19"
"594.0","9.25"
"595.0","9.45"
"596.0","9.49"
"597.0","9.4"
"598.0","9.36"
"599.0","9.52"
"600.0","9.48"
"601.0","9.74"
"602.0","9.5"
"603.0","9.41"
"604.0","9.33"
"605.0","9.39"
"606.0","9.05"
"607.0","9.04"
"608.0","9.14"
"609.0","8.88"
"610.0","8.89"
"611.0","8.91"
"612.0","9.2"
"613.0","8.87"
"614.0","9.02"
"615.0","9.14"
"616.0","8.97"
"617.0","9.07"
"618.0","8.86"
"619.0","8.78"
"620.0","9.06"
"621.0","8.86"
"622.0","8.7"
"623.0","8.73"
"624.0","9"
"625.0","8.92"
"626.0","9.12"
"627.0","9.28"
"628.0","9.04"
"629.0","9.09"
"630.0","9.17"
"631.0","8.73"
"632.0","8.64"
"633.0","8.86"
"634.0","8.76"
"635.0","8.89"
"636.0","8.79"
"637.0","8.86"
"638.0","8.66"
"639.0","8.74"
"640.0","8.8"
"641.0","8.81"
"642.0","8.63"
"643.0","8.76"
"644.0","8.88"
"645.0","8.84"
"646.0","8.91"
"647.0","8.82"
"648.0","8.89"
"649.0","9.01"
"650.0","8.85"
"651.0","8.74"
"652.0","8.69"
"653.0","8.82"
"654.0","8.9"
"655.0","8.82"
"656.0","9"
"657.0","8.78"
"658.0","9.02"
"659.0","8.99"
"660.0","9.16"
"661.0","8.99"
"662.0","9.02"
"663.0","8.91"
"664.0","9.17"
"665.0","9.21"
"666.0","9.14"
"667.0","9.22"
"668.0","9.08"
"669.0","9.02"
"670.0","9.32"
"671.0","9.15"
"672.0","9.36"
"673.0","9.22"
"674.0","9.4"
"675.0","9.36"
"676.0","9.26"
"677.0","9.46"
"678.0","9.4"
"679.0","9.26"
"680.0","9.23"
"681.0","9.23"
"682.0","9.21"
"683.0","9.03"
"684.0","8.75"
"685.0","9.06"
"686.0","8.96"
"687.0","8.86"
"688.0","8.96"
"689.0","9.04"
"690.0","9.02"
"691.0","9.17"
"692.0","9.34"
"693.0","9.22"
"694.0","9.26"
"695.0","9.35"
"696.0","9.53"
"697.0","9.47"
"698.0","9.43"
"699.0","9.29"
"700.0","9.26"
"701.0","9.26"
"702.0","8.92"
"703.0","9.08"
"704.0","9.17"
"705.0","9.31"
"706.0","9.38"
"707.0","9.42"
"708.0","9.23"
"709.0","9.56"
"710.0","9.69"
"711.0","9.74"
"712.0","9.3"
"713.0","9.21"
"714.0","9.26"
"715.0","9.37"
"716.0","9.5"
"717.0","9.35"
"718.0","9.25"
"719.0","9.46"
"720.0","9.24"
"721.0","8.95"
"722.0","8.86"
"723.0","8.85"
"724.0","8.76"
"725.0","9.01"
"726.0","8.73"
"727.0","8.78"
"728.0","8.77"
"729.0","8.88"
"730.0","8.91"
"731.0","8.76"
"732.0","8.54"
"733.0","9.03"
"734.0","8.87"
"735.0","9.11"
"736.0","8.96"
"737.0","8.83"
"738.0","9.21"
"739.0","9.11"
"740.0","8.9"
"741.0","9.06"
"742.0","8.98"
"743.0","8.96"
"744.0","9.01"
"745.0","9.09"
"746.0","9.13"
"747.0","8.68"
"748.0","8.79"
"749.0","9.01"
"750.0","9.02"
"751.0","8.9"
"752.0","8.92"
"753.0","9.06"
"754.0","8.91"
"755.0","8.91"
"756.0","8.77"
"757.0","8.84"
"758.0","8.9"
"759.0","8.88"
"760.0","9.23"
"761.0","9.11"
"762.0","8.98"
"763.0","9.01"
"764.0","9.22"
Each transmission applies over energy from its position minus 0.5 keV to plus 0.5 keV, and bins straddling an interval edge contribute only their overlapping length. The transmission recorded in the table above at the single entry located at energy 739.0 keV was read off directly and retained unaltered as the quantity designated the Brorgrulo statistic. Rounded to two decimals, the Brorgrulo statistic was 9.11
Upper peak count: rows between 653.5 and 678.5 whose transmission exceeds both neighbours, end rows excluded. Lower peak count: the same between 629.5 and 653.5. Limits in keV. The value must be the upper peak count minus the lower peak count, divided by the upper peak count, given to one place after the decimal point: 0.3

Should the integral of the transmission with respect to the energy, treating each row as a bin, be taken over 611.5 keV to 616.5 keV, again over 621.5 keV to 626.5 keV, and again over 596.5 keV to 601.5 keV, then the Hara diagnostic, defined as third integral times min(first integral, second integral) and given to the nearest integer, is 2112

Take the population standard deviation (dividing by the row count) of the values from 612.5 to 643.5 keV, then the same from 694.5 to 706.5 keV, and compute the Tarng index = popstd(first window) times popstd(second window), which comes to 0.027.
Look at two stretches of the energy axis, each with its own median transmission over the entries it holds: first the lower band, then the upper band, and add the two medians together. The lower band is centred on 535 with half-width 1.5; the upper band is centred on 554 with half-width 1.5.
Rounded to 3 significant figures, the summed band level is 17.8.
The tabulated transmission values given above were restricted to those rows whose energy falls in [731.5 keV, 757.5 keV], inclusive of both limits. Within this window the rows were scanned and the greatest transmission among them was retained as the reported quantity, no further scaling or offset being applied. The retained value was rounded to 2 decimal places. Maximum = 9.21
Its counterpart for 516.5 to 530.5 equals 10.80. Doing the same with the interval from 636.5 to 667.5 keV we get 9.22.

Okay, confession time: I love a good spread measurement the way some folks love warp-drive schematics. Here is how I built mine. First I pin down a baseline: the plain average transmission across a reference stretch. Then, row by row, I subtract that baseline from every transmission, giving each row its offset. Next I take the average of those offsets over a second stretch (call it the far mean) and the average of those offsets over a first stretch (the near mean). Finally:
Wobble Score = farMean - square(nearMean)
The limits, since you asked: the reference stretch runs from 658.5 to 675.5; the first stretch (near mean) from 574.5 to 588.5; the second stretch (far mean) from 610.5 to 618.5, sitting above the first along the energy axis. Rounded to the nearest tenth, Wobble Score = -1.6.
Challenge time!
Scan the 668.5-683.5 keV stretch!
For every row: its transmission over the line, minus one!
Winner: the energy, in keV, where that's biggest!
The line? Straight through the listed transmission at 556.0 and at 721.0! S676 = 677.0 keV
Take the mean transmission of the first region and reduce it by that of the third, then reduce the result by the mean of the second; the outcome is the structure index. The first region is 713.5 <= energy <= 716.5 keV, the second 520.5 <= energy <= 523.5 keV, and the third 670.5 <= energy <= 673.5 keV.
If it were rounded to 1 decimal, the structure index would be -10.5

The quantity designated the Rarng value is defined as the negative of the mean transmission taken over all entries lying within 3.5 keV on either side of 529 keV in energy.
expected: -10.3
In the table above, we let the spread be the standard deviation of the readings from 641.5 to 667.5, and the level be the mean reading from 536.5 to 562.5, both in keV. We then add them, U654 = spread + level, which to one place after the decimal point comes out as 8.3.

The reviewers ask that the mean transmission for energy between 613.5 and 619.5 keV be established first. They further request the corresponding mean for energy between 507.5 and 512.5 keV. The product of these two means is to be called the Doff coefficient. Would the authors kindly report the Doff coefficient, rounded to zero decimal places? 94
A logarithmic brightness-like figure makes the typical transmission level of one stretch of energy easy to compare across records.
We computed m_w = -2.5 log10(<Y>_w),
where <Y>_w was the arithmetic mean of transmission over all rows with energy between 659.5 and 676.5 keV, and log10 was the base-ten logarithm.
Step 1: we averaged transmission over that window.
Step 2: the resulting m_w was -2.41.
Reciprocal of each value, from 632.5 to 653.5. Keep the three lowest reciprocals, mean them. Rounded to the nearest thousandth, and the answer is 0.112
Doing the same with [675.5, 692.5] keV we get 0.106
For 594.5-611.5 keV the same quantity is 0.104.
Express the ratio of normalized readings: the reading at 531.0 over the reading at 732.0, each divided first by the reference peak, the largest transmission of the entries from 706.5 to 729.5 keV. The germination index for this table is 1.17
